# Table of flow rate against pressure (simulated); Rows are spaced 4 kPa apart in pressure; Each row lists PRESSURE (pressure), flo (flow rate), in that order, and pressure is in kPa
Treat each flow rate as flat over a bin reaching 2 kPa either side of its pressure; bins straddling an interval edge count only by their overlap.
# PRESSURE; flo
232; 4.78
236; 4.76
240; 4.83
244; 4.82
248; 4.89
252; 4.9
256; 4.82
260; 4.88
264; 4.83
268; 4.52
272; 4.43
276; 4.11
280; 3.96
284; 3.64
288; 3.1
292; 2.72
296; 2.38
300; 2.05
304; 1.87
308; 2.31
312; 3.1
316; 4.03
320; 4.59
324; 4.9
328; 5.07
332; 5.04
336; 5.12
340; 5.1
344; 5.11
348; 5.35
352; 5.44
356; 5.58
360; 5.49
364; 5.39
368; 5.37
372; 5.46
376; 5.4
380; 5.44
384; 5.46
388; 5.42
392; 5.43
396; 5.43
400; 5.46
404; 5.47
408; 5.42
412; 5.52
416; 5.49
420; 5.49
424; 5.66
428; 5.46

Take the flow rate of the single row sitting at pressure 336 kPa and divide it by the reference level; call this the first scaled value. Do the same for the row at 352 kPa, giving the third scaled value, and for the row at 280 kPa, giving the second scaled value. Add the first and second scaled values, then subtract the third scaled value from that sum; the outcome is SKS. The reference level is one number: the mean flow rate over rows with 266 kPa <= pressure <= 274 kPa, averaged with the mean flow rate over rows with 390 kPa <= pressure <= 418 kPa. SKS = 0.7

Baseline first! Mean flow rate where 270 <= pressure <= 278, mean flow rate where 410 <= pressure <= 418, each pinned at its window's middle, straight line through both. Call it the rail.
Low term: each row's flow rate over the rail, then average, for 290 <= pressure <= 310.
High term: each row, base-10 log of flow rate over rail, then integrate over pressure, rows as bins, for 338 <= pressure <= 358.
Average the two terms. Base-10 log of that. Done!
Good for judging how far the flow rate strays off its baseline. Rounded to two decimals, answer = -0.23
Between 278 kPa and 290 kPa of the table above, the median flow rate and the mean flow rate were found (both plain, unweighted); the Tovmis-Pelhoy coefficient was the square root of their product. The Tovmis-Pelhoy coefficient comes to 3.6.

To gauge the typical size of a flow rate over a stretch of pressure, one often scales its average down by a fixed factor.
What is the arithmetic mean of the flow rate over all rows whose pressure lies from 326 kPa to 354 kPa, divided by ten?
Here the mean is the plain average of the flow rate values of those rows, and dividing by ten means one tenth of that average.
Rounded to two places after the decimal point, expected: 0.52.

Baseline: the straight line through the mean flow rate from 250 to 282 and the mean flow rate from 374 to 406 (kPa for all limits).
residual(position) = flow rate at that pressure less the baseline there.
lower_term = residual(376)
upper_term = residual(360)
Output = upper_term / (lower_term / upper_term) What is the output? 1.2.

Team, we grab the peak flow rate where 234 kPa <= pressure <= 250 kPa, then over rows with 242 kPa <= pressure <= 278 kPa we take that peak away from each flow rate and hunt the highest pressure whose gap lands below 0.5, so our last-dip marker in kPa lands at 276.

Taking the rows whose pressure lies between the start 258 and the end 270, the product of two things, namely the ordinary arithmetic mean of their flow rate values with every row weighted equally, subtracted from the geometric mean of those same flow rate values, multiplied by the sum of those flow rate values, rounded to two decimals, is -0.04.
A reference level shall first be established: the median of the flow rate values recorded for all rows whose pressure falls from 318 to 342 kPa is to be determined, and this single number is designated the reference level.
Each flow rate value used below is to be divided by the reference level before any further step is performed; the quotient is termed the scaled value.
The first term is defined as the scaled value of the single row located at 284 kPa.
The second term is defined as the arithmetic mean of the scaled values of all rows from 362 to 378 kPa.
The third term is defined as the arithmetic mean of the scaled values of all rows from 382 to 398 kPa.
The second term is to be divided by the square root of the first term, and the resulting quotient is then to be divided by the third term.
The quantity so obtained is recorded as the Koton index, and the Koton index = 1.17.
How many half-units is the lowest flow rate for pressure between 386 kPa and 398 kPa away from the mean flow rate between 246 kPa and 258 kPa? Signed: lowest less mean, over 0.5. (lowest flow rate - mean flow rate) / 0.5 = 1.1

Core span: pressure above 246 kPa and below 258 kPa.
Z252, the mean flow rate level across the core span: 4.9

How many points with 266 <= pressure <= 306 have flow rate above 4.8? 0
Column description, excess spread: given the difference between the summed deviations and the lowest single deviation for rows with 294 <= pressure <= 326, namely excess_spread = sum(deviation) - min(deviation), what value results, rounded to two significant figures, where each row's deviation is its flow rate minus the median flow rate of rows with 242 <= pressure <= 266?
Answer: -11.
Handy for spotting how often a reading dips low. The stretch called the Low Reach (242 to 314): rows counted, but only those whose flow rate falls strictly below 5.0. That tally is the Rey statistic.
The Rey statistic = 18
